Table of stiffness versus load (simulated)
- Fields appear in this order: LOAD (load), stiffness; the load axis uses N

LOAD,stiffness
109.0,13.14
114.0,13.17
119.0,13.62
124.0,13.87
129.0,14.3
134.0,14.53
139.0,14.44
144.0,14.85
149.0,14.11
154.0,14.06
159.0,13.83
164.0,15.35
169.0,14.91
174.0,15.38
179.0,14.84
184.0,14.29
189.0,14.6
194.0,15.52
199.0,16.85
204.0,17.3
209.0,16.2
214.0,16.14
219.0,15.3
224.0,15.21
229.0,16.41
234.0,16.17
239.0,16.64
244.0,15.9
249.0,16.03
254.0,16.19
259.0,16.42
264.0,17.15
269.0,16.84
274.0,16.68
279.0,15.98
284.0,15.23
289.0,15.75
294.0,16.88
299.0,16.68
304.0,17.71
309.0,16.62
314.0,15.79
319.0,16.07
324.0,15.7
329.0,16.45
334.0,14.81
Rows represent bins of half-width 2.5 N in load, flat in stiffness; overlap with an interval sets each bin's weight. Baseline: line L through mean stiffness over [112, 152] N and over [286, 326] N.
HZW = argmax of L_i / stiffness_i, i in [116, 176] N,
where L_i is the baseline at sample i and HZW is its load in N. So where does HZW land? 159.0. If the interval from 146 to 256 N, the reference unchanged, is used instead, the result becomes 159.0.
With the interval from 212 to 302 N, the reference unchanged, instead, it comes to 284.0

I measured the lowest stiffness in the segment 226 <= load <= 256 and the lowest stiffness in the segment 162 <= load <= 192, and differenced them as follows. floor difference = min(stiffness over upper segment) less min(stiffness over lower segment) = 1.61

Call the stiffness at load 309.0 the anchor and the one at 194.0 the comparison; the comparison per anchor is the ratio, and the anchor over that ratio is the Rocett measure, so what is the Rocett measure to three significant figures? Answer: 17.8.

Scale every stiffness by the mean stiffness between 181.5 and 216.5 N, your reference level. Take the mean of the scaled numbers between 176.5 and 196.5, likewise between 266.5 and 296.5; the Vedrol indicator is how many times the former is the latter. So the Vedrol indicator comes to 0.91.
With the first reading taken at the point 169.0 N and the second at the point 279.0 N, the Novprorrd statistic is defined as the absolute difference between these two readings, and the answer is 1.1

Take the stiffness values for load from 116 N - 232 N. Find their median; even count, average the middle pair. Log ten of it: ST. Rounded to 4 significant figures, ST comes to 1.172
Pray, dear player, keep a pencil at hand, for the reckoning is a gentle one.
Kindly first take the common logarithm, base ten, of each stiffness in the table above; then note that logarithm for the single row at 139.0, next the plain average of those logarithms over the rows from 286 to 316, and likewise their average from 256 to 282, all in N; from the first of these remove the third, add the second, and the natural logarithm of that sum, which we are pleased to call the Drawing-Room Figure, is 0.147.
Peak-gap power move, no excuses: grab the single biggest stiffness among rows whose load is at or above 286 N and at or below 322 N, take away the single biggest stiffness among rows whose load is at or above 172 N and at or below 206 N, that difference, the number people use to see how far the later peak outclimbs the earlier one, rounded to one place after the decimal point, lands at 0.4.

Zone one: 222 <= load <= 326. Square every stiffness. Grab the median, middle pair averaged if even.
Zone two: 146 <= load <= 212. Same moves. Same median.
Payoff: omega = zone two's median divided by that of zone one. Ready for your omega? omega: 0.85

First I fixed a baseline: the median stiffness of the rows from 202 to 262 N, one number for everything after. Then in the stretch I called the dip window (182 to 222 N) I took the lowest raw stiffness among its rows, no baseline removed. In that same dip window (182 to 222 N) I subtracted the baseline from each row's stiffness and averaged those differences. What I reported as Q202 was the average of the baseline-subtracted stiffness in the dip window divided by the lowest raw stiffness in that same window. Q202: -0.028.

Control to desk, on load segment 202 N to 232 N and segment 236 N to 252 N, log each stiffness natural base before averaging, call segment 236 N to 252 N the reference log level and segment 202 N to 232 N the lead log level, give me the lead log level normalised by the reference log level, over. 1.00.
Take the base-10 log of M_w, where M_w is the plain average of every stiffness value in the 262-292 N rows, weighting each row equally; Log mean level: 1.21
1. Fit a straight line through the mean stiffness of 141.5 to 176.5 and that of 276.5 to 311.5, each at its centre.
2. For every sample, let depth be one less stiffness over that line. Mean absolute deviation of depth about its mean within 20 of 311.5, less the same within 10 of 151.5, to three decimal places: 0.012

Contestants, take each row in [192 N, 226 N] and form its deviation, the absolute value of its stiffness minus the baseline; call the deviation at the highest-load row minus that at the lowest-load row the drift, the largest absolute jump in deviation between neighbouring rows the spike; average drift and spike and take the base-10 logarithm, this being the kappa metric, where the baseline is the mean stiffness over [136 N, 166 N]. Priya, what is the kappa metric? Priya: -0.29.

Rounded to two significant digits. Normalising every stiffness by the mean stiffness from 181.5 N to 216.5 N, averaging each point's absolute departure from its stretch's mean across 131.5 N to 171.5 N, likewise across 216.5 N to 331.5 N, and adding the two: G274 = 0.057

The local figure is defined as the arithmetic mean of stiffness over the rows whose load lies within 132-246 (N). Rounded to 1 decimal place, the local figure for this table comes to 15.3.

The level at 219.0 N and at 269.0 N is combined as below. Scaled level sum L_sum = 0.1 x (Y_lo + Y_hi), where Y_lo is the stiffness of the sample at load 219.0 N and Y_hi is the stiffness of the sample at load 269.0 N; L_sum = 3.21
